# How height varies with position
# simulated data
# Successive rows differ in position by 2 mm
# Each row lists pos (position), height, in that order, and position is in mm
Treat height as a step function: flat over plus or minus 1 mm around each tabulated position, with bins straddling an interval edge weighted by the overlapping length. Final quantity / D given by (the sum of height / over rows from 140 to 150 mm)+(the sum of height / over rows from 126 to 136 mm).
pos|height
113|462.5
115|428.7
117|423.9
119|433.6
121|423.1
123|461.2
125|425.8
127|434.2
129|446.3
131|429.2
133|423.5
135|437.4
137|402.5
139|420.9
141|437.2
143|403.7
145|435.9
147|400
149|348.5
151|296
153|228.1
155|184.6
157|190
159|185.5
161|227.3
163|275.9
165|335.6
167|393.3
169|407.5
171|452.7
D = 4196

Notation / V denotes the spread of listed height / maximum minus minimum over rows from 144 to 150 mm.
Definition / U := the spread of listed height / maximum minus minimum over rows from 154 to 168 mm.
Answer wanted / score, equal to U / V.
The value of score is 2.4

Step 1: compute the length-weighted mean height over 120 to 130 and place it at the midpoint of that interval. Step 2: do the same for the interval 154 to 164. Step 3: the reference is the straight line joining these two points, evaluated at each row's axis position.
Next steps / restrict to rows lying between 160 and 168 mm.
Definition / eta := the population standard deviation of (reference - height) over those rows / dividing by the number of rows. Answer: 77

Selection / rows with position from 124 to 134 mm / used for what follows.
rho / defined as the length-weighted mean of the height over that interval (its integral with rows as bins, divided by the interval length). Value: 432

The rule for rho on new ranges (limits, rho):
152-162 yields 203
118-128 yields 436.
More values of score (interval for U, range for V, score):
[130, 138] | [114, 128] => 0.9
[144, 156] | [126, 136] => 11.0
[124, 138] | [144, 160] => 0.2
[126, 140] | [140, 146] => 1.3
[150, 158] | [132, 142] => 3.2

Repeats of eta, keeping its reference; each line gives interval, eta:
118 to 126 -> 22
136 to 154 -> 44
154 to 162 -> 31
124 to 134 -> 19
